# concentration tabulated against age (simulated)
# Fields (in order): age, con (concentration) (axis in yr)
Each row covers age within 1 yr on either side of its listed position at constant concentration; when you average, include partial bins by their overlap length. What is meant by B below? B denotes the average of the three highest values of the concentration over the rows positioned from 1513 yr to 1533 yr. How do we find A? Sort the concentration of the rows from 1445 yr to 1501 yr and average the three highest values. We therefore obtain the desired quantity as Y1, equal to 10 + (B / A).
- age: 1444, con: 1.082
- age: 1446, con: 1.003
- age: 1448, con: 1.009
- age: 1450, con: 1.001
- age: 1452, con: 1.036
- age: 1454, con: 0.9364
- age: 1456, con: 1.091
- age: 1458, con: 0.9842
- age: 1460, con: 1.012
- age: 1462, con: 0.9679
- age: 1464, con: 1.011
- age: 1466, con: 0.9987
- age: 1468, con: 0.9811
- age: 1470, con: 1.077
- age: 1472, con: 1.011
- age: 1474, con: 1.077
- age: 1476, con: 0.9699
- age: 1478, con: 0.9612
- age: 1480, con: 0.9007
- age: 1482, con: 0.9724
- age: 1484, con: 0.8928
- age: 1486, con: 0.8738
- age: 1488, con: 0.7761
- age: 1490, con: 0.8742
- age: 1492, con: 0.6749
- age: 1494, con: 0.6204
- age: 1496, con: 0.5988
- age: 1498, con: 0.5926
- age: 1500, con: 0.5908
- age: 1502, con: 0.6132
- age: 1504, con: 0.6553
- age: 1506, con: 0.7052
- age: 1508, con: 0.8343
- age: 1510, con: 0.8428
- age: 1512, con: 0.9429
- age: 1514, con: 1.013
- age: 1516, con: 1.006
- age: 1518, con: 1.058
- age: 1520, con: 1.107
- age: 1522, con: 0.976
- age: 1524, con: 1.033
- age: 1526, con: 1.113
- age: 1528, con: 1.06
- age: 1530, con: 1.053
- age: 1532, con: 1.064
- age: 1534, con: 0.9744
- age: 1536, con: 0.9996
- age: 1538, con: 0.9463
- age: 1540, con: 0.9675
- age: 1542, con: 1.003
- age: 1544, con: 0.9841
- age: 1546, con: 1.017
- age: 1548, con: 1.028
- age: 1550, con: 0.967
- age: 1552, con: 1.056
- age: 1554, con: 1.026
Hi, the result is 11.0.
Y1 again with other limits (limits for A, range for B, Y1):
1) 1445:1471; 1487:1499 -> 10.7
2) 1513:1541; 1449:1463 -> 11.0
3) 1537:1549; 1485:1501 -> 10.8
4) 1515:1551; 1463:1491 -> 11.0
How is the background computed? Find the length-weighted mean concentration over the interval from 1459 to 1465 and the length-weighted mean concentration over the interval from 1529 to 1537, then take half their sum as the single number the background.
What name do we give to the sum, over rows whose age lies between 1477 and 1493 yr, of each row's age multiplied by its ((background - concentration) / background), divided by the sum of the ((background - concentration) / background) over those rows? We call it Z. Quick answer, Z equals 1487.4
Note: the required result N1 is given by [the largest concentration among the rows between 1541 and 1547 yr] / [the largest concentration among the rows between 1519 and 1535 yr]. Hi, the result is 0.91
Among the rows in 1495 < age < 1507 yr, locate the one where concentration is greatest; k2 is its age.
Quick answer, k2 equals 1506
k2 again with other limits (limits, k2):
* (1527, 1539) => 1532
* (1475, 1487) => 1482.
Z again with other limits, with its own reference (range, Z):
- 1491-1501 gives 1496.2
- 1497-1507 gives 1501.7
